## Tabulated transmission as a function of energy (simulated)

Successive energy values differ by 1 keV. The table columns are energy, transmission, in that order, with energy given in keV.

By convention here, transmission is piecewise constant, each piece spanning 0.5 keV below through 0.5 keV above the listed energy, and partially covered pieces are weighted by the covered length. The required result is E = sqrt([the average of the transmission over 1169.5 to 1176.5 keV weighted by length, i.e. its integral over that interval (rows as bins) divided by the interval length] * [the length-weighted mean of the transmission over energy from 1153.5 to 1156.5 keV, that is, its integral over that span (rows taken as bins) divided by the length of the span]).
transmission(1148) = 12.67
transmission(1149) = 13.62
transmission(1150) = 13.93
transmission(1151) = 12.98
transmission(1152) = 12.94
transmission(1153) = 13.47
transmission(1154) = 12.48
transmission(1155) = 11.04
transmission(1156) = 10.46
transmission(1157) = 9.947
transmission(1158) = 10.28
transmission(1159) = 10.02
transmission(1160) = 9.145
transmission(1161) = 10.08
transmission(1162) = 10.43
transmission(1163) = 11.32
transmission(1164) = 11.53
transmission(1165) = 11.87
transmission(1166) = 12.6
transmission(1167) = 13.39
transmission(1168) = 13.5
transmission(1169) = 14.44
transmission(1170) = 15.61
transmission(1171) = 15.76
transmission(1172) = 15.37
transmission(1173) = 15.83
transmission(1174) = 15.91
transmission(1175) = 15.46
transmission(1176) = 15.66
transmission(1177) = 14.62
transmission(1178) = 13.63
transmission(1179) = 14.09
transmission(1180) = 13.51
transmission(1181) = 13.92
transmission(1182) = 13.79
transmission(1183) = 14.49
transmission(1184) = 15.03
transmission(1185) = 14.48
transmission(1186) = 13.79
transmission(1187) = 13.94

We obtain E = 13.3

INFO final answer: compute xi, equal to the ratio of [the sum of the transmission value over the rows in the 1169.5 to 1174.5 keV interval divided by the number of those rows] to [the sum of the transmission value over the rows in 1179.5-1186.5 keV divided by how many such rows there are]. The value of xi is 1.11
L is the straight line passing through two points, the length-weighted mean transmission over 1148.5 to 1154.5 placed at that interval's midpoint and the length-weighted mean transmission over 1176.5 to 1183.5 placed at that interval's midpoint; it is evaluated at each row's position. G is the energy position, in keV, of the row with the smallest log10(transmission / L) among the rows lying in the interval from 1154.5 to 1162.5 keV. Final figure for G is 1160 keV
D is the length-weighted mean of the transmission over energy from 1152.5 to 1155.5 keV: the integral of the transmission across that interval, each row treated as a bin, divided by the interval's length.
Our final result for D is 12.3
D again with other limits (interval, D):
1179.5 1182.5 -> 13.7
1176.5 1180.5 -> 14.0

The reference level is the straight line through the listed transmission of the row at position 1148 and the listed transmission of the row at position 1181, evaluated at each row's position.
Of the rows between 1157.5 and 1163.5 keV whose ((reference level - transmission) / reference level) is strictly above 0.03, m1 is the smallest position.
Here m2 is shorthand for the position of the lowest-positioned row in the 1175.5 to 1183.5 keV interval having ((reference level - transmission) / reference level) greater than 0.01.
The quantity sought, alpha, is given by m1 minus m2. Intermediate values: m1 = 1158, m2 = 1178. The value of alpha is -20 keV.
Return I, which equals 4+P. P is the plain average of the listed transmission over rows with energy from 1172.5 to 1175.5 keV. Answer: 19.7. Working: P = 15.7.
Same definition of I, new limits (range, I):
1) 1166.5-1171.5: 18.5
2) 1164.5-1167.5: 16.6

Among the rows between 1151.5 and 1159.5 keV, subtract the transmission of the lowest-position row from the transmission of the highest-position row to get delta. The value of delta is -2.9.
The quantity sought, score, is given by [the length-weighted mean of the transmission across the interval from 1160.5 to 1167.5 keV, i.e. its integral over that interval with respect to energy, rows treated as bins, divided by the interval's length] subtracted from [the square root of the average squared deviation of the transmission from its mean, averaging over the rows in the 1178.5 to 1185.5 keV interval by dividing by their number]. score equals -11.1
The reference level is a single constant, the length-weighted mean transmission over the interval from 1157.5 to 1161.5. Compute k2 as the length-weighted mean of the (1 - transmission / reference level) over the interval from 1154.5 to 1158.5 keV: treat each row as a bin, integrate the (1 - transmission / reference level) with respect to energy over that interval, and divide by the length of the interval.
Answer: -0.1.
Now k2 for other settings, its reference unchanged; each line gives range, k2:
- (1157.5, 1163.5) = 0.0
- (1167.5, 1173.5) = -0.5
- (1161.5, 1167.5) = -0.2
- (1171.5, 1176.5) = -0.6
